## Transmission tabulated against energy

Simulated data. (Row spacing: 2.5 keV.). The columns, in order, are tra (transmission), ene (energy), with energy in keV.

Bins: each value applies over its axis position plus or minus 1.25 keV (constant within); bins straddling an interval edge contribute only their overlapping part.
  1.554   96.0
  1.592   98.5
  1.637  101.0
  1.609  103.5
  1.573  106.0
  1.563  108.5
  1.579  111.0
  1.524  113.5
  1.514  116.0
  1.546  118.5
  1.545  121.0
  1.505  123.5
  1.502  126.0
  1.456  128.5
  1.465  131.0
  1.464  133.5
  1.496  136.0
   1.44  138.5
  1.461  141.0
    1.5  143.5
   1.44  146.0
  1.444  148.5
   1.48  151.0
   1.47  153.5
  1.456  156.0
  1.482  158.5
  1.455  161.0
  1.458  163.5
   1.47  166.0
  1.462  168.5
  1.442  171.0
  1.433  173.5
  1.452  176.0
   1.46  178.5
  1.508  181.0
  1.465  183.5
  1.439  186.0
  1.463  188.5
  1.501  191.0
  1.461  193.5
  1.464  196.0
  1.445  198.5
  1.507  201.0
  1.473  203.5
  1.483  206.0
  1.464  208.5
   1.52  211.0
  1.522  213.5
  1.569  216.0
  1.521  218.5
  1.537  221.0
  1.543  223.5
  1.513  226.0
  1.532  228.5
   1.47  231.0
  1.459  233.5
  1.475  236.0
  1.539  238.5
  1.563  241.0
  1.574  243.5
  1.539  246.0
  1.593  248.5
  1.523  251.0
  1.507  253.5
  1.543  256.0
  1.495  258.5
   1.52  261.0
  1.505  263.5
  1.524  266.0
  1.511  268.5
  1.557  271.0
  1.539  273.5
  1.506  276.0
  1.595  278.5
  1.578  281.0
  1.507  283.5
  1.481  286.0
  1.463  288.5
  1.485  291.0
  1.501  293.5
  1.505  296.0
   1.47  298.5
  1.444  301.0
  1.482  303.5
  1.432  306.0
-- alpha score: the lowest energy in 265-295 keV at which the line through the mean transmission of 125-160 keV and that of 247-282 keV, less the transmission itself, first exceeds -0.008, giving 266.0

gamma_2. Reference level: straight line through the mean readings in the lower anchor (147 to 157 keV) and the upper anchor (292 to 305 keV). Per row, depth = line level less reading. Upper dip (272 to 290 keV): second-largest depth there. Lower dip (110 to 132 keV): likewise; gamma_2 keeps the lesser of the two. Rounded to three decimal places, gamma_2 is -0.005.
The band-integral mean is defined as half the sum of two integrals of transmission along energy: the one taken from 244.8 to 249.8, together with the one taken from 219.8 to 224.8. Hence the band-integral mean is 7.76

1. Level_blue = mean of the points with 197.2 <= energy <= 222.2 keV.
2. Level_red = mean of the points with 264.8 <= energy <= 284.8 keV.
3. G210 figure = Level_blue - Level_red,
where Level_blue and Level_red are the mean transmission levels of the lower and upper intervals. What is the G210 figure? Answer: -0.036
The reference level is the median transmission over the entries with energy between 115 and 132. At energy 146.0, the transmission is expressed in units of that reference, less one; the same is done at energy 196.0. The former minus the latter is -0.016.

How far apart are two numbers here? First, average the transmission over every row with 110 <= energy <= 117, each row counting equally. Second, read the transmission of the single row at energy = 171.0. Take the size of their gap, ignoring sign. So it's 0.10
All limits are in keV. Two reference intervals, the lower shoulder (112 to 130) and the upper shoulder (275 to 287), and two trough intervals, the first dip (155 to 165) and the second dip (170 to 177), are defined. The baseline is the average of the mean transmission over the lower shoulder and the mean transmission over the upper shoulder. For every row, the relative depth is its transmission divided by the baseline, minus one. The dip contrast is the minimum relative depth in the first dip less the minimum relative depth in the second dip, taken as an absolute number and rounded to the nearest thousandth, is 0.014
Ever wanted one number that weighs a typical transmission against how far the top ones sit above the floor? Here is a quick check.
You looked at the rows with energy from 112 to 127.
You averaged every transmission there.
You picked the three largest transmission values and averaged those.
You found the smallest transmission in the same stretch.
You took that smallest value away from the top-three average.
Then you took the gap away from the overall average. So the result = 1.49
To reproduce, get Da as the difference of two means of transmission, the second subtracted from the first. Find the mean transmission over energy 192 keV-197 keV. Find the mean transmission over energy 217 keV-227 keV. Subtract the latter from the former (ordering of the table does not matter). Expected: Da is -0.066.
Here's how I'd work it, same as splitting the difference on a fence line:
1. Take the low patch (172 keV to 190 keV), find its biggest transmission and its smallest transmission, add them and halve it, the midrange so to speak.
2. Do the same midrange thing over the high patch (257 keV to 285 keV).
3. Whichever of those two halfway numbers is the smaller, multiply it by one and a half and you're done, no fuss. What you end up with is 2.206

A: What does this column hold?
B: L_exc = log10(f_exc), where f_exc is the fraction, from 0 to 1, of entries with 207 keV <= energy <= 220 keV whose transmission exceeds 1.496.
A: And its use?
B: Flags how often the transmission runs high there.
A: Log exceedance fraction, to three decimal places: -0.097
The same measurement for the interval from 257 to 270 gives -0.097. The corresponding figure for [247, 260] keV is -0.097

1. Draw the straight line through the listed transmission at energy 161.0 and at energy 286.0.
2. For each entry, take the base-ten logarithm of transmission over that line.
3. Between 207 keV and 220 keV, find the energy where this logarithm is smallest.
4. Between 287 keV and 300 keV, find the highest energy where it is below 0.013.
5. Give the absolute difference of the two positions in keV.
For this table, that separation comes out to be 90.0 keV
